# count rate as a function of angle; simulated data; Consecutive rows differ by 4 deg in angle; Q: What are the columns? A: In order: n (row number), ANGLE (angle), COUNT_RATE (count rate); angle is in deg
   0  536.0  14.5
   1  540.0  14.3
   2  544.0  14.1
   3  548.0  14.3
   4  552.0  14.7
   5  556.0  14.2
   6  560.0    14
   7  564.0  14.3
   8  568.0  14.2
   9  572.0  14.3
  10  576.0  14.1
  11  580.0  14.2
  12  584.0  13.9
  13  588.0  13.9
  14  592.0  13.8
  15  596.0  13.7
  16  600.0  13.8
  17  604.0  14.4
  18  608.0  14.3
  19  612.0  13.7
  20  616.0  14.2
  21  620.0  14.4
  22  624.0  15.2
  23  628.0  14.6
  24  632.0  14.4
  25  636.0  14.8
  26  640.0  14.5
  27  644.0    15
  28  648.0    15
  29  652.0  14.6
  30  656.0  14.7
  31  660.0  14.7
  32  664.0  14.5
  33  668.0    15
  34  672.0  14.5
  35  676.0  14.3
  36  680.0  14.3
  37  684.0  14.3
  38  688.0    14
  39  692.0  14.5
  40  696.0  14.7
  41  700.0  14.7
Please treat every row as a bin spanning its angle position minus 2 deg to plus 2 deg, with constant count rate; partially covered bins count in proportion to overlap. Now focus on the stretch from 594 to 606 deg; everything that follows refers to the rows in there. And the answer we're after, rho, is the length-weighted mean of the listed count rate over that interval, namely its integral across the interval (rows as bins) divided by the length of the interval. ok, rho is 14.0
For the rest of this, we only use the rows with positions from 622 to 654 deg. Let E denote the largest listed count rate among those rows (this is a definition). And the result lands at 15.2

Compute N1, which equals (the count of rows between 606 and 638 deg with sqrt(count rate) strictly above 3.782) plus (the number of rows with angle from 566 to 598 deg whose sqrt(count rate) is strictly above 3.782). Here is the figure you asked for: 5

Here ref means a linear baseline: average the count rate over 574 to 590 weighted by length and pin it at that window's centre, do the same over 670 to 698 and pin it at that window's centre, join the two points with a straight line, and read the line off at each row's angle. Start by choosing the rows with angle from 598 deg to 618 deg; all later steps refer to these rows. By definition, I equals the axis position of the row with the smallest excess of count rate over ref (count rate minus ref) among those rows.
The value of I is 612.0 deg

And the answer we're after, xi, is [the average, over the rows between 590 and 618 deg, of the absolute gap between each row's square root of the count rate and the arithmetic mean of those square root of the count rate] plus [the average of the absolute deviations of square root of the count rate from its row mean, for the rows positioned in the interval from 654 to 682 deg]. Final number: 0.0616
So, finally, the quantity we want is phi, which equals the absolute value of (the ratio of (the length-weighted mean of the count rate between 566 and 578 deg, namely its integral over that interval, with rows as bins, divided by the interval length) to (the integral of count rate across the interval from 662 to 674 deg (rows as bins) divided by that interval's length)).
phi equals 0.97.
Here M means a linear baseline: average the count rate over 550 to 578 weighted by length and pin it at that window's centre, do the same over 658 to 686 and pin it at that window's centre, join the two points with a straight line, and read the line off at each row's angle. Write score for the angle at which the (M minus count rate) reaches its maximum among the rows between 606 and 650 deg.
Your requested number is 612.0 deg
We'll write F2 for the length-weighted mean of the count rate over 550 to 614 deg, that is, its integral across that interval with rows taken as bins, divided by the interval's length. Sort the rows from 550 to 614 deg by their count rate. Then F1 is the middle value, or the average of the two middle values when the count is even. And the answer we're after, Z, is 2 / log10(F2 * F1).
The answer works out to 0.870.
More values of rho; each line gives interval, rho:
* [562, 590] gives 14.1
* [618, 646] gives 14.7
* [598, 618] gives 14.1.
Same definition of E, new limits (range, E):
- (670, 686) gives 14.5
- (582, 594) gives 13.9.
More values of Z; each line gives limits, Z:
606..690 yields 0.861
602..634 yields 0.863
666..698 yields 0.863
